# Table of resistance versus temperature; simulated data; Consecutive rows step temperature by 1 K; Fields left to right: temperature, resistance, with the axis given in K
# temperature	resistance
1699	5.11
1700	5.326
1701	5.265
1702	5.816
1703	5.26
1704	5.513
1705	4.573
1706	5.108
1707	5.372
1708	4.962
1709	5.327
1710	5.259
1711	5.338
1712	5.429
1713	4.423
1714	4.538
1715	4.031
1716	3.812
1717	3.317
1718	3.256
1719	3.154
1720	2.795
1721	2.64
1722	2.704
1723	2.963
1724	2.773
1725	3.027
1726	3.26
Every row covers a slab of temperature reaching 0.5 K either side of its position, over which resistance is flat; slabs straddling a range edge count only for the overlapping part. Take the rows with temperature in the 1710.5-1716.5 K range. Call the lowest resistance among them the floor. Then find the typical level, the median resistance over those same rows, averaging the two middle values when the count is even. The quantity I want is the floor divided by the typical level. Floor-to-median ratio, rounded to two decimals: 0.85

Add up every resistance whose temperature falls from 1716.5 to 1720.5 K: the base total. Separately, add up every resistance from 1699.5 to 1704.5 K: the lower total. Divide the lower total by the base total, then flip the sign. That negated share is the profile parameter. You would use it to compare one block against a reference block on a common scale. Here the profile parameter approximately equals -2.2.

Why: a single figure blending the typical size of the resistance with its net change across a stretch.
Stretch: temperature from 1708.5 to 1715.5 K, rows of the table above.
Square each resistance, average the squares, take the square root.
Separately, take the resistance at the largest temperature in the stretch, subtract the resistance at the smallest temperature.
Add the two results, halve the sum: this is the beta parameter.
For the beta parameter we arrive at 1.8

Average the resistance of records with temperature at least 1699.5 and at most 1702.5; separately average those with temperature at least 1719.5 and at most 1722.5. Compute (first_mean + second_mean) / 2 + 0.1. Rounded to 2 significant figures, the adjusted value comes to 4.2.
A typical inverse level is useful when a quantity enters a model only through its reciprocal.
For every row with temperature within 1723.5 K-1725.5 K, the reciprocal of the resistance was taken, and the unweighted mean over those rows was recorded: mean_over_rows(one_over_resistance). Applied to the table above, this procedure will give 0.35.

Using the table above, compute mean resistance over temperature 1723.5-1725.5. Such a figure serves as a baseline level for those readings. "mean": 2.9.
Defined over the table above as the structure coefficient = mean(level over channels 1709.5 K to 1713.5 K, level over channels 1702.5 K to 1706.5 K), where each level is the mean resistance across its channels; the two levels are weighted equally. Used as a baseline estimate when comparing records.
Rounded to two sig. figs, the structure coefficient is 5.1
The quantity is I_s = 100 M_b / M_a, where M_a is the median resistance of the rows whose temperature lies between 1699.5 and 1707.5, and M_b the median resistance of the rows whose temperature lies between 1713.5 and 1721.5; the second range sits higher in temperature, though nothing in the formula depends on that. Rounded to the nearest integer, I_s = 62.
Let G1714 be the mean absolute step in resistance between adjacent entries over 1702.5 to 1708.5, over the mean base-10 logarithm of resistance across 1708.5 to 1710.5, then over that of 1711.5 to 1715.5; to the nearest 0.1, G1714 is 1.0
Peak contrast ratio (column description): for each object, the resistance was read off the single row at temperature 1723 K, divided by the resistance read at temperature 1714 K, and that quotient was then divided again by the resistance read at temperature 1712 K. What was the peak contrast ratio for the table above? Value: 0.120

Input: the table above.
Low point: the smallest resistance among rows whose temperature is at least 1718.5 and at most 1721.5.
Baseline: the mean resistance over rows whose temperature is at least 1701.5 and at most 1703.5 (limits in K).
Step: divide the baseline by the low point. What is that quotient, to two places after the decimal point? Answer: 2.10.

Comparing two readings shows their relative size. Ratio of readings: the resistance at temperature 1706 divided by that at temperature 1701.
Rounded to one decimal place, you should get 1.0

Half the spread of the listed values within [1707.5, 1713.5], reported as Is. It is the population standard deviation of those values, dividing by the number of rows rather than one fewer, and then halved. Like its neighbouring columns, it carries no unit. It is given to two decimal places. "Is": 0.17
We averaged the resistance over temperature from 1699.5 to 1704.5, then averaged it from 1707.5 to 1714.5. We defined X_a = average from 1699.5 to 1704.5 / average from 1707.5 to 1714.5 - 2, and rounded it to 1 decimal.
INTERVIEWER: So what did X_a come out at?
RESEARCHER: -0.9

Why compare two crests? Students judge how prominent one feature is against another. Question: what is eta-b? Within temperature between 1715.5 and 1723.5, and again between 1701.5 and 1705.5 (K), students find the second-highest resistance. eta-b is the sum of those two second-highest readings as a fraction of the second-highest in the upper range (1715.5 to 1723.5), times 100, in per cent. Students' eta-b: 266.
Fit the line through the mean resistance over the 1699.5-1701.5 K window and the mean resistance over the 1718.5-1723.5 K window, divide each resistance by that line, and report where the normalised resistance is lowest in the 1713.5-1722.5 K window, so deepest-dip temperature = 1721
